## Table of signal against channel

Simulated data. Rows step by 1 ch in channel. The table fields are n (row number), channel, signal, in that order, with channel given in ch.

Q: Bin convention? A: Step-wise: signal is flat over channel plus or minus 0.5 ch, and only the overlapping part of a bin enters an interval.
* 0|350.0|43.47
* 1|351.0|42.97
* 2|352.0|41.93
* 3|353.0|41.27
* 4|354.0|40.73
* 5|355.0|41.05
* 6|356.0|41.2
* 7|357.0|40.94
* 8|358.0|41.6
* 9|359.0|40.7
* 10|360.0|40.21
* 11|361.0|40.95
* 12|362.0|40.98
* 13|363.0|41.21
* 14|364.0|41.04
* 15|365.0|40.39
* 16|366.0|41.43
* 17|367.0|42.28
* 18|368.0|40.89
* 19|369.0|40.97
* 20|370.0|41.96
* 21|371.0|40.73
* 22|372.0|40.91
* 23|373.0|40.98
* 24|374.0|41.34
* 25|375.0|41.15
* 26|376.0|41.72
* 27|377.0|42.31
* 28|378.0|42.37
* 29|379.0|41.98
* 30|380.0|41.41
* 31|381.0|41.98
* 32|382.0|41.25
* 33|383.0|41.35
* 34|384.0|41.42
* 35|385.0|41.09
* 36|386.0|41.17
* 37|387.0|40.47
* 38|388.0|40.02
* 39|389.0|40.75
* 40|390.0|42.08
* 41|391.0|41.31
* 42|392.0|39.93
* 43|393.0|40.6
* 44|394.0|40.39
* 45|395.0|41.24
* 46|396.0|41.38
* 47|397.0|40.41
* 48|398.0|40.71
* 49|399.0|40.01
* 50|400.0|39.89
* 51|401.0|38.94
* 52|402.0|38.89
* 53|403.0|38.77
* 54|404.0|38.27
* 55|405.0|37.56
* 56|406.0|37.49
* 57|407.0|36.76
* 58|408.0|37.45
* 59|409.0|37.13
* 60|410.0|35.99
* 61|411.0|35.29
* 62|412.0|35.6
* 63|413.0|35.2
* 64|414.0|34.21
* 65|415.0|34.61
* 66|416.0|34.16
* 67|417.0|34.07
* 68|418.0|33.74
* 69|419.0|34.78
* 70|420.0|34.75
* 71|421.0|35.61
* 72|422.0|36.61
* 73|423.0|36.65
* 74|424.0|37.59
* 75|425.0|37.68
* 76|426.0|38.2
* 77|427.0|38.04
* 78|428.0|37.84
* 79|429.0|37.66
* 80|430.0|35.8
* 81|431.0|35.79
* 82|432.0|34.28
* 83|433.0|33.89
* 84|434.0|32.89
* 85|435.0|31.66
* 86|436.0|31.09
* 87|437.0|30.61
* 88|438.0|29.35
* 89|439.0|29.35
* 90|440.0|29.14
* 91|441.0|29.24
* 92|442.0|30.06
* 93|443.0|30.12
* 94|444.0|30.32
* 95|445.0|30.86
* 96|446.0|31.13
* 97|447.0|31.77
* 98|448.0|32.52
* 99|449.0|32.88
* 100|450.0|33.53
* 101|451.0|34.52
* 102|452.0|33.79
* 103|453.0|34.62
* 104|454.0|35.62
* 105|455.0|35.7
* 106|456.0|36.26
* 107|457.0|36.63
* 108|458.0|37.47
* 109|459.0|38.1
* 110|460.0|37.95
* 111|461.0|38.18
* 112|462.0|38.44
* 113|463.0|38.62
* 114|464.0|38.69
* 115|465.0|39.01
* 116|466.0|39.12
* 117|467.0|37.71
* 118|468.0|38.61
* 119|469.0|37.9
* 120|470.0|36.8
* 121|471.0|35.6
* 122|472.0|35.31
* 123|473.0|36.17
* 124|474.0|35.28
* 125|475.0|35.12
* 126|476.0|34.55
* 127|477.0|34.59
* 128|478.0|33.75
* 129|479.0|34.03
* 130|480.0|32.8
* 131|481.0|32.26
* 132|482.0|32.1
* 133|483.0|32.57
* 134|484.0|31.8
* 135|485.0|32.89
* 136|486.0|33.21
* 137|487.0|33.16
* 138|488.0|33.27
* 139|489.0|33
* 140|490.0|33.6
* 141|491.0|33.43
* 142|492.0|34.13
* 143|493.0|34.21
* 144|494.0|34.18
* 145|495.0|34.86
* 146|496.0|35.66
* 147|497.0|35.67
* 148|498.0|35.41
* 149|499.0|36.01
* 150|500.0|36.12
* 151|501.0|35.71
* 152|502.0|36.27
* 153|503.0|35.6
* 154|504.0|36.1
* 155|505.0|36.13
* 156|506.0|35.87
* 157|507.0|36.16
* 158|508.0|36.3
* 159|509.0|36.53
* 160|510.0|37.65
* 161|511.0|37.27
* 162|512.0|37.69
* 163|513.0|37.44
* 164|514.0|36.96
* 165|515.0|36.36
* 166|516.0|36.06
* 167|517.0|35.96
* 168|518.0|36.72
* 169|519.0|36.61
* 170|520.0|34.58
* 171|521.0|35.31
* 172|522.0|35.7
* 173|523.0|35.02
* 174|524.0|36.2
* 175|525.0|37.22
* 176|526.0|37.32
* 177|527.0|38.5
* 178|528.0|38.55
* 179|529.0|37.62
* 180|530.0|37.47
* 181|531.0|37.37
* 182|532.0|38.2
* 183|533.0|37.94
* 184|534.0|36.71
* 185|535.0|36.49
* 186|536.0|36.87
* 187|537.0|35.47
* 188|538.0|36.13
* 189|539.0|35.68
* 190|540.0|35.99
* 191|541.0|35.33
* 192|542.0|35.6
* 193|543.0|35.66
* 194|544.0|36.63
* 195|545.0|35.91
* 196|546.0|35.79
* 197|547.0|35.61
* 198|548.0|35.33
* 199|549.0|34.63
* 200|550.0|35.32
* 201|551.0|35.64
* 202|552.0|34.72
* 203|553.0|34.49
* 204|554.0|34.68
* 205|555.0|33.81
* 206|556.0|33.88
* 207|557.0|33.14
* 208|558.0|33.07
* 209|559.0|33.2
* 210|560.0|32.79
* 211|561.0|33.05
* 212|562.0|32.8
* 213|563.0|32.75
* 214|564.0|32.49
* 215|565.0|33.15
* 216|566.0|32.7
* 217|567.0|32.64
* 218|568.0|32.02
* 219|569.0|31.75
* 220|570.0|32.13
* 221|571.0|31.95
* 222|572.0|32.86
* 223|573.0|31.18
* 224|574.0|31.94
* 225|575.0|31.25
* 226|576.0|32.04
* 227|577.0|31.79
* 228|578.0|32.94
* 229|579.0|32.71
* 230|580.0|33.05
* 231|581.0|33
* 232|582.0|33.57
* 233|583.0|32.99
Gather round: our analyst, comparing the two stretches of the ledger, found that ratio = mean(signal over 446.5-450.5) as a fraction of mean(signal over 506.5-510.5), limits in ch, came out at 0.89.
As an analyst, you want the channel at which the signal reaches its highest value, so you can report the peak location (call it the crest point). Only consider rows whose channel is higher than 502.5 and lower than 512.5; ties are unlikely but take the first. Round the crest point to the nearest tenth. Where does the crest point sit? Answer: 512.0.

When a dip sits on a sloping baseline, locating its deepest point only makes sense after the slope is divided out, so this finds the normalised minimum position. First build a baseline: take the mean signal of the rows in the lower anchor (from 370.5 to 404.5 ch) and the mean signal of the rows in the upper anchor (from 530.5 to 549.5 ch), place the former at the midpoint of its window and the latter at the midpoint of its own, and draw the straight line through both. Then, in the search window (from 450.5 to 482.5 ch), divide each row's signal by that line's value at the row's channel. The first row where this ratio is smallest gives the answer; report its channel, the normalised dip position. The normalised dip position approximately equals 482.0 ch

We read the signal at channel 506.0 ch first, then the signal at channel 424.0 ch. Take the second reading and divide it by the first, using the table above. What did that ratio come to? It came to 1.05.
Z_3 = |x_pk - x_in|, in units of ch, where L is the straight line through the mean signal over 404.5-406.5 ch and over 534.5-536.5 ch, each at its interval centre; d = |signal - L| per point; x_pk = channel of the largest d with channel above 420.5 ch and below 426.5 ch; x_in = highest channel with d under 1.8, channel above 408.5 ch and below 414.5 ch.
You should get 11 ch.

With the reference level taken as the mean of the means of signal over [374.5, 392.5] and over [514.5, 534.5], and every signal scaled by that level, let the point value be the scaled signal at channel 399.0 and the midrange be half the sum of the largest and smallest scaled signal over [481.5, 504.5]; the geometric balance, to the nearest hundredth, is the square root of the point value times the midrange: 0.95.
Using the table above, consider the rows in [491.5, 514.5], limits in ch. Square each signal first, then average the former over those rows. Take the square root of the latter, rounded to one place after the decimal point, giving 36.0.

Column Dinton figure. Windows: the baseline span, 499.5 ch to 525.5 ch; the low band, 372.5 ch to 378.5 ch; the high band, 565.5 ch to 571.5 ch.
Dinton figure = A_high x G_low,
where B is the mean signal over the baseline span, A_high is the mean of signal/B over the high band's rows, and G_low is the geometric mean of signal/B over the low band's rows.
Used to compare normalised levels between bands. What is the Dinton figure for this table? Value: 1.02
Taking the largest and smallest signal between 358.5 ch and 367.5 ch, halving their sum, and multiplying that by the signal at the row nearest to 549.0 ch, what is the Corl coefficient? 1428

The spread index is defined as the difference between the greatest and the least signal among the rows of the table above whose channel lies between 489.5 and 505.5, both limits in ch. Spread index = 3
